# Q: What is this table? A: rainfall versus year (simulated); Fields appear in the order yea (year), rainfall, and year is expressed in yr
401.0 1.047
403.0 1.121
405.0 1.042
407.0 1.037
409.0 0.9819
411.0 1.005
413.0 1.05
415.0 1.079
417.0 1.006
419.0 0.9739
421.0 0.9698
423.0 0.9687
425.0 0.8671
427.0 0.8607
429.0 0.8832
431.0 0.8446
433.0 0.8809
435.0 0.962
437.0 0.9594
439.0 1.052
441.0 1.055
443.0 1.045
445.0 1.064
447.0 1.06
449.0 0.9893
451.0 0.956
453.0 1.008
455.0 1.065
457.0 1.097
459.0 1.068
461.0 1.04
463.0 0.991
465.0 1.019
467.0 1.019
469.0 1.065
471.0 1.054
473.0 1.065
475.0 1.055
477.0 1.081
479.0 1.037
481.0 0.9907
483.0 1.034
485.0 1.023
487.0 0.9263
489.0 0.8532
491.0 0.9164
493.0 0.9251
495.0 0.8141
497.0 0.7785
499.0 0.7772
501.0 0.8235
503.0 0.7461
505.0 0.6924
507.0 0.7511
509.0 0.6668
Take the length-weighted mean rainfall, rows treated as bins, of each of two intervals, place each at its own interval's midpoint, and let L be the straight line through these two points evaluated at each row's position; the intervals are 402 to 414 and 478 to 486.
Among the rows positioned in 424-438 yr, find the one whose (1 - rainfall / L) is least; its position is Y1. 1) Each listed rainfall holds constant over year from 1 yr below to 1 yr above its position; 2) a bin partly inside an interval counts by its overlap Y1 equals 435.0 yr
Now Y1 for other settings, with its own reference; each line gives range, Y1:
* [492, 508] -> 493.0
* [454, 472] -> 457.0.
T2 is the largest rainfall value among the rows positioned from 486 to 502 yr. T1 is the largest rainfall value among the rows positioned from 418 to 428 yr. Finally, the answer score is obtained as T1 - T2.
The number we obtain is 0.05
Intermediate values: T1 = 0.9739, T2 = 0.9263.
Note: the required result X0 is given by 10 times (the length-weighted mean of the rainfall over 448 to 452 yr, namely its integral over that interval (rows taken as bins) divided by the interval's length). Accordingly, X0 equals 9.7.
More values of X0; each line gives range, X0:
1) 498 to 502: 8.0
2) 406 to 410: 10.1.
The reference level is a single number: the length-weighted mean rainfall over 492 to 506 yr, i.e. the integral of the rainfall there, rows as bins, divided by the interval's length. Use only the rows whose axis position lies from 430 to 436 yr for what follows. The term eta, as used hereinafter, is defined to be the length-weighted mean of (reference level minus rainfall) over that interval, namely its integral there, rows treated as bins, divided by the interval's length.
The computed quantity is -0.10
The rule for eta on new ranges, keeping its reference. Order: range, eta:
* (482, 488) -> -0.20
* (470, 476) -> -0.26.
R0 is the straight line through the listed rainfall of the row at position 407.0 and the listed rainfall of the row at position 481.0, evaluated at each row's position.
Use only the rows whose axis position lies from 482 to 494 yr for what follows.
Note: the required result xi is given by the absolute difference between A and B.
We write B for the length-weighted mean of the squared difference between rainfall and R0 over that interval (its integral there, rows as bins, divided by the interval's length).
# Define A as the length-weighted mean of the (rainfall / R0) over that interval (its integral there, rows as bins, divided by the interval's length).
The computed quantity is 0.95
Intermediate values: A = 0.96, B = 0.005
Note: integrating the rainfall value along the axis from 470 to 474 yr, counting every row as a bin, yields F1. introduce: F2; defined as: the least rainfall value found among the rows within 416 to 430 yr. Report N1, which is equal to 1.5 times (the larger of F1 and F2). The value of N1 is 6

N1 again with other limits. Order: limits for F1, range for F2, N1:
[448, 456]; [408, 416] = 12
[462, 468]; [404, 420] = 9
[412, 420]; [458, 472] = 12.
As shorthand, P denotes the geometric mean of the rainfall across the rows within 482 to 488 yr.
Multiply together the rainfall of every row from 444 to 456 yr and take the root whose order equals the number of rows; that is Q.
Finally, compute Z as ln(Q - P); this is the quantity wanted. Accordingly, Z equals -3.5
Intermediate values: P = 0.99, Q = 1.02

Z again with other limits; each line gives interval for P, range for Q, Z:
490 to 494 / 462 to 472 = -2.2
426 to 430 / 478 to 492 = -2.4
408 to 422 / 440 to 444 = -3.2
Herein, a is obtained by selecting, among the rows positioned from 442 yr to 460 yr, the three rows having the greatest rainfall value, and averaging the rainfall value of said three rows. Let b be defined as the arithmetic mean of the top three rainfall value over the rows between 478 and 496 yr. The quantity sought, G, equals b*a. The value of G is 1.11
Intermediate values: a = 1.08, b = 1.03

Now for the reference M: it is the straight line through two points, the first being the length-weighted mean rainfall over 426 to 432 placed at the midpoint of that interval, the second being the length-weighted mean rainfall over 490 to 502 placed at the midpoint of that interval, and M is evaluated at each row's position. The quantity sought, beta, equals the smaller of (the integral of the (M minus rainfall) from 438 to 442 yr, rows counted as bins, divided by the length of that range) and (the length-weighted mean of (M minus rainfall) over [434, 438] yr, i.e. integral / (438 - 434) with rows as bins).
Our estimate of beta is -0.19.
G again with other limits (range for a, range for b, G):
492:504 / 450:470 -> 0.92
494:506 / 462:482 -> 0.86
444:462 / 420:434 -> 1.01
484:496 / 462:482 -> 1.03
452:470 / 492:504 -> 0.92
